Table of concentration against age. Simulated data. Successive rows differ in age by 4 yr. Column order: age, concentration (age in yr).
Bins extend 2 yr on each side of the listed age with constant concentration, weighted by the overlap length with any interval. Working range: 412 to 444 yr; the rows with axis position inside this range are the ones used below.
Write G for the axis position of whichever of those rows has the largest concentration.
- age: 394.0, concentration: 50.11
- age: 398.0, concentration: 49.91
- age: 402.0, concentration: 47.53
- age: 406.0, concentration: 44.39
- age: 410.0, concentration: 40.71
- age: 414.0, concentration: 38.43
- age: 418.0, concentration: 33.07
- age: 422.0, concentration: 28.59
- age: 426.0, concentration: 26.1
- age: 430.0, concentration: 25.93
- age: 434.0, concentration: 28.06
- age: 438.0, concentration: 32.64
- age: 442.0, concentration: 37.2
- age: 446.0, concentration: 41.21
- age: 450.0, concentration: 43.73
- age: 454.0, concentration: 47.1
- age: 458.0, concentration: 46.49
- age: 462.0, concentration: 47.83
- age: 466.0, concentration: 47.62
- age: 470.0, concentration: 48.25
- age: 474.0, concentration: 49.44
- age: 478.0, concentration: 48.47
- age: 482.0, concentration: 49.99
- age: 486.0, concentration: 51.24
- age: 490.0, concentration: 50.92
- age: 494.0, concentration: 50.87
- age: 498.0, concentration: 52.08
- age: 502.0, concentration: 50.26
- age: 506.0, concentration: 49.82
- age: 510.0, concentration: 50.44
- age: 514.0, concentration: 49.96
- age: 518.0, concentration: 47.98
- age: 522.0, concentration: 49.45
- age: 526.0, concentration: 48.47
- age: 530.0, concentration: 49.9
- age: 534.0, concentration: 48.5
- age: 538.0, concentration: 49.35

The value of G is 414.0 yr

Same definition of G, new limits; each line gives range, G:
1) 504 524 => 510.0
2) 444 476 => 474.0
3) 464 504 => 498.0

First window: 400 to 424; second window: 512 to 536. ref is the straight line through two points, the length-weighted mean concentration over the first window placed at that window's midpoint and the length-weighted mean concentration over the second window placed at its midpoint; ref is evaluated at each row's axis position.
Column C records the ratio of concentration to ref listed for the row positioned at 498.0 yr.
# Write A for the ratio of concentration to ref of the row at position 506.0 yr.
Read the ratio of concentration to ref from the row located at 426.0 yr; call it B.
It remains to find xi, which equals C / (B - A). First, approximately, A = 1.05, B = 0.65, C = 1.12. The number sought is -3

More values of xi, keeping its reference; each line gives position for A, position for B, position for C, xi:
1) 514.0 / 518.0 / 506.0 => -22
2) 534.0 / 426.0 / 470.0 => -3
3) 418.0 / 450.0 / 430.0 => 3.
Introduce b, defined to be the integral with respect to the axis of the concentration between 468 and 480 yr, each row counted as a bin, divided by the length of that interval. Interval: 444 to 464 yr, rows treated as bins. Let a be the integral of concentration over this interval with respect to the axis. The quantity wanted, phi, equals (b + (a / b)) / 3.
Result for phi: 22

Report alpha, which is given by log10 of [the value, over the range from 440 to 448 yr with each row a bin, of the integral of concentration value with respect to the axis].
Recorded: 2.50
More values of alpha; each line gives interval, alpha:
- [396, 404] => 2.59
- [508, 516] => 2.60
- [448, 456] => 2.56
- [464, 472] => 2.58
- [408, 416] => 2.50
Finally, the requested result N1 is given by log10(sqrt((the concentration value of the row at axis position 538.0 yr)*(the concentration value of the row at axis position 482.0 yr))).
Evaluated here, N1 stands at 1.70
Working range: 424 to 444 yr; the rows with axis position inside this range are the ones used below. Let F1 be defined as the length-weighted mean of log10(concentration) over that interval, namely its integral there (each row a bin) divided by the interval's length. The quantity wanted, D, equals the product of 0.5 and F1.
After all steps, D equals 0.74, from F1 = 1.47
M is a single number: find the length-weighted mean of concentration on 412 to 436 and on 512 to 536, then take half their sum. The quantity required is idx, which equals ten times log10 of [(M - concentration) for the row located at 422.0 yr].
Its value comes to 10.4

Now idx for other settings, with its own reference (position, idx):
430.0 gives 11.3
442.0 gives 3.7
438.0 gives 8.4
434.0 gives 10.6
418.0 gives 8.1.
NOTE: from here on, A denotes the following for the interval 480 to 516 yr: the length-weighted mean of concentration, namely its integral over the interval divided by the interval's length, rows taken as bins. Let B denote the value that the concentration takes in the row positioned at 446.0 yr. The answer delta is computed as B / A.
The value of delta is 0.8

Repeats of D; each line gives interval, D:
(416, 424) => 0.74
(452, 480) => 0.84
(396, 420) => 0.81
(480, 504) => 0.85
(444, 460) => 0.82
